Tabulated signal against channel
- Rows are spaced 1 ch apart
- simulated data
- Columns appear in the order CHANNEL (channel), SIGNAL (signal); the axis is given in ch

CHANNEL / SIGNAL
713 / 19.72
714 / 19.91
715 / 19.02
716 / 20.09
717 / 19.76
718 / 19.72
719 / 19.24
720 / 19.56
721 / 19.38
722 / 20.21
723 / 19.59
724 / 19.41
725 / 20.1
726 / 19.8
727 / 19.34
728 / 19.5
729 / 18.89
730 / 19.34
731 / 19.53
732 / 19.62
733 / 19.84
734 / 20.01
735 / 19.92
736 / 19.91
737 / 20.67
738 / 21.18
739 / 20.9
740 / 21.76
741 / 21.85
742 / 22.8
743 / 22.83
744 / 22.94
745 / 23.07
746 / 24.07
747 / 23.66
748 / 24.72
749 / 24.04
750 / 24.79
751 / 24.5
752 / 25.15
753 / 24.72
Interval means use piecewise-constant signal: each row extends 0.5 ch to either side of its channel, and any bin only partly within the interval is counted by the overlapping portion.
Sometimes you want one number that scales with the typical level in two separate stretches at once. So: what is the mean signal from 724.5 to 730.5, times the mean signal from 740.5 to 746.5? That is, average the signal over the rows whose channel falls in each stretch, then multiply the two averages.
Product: 447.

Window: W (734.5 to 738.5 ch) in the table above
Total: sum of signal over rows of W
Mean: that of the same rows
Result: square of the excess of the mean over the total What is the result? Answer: 3753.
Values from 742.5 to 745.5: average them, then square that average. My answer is 527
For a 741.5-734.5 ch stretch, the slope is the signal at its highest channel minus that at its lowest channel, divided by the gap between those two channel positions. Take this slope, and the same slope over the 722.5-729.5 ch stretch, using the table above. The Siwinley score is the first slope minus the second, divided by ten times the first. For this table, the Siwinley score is 0.14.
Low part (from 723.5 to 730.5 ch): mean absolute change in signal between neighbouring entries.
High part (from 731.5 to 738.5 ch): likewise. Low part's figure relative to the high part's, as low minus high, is 0.15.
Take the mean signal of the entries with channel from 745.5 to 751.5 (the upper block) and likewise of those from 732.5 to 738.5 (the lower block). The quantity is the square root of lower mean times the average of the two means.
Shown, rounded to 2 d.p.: 21.24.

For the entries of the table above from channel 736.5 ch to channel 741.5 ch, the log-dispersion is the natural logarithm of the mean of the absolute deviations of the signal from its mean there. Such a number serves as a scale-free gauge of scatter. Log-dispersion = -0.9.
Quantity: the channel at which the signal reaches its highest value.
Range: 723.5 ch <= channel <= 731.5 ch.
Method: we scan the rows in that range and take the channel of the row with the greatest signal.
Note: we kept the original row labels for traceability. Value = 725 ch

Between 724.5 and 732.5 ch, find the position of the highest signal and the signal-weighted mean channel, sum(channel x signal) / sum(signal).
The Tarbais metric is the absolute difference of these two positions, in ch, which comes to 3.5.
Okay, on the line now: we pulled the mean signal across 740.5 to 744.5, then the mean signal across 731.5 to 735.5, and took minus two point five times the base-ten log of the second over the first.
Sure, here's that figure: 0.14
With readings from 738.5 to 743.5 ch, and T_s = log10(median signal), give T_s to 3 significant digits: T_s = 1.34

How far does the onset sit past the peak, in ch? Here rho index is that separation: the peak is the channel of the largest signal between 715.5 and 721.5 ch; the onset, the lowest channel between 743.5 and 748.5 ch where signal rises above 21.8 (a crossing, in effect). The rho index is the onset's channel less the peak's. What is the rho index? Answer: 28 ch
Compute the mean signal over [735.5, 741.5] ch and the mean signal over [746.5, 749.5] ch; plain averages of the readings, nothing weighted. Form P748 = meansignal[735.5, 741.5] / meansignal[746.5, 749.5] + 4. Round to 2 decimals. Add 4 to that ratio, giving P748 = 4.87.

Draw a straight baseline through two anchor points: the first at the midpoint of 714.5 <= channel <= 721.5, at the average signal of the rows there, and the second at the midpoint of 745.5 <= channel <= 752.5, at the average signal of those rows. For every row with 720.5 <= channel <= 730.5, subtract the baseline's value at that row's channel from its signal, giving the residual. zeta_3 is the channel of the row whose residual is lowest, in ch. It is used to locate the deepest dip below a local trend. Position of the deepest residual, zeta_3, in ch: 729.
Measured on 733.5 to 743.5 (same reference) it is 736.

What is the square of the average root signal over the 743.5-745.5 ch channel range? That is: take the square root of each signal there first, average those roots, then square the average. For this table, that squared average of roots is 23.0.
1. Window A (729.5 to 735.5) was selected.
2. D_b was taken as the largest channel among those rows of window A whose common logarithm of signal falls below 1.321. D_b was 735 ch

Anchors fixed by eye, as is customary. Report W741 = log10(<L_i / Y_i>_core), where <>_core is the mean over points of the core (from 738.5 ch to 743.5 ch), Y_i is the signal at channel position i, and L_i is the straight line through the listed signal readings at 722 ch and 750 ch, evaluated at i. 0.025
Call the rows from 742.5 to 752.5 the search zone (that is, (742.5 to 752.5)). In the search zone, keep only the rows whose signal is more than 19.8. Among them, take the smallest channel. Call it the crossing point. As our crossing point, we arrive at 743 ch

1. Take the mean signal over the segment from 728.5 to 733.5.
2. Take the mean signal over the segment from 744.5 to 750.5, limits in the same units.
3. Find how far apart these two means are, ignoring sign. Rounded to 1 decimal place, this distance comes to 4.6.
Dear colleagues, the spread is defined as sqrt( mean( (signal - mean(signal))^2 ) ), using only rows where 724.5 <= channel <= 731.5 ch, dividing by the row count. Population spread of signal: 0.35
